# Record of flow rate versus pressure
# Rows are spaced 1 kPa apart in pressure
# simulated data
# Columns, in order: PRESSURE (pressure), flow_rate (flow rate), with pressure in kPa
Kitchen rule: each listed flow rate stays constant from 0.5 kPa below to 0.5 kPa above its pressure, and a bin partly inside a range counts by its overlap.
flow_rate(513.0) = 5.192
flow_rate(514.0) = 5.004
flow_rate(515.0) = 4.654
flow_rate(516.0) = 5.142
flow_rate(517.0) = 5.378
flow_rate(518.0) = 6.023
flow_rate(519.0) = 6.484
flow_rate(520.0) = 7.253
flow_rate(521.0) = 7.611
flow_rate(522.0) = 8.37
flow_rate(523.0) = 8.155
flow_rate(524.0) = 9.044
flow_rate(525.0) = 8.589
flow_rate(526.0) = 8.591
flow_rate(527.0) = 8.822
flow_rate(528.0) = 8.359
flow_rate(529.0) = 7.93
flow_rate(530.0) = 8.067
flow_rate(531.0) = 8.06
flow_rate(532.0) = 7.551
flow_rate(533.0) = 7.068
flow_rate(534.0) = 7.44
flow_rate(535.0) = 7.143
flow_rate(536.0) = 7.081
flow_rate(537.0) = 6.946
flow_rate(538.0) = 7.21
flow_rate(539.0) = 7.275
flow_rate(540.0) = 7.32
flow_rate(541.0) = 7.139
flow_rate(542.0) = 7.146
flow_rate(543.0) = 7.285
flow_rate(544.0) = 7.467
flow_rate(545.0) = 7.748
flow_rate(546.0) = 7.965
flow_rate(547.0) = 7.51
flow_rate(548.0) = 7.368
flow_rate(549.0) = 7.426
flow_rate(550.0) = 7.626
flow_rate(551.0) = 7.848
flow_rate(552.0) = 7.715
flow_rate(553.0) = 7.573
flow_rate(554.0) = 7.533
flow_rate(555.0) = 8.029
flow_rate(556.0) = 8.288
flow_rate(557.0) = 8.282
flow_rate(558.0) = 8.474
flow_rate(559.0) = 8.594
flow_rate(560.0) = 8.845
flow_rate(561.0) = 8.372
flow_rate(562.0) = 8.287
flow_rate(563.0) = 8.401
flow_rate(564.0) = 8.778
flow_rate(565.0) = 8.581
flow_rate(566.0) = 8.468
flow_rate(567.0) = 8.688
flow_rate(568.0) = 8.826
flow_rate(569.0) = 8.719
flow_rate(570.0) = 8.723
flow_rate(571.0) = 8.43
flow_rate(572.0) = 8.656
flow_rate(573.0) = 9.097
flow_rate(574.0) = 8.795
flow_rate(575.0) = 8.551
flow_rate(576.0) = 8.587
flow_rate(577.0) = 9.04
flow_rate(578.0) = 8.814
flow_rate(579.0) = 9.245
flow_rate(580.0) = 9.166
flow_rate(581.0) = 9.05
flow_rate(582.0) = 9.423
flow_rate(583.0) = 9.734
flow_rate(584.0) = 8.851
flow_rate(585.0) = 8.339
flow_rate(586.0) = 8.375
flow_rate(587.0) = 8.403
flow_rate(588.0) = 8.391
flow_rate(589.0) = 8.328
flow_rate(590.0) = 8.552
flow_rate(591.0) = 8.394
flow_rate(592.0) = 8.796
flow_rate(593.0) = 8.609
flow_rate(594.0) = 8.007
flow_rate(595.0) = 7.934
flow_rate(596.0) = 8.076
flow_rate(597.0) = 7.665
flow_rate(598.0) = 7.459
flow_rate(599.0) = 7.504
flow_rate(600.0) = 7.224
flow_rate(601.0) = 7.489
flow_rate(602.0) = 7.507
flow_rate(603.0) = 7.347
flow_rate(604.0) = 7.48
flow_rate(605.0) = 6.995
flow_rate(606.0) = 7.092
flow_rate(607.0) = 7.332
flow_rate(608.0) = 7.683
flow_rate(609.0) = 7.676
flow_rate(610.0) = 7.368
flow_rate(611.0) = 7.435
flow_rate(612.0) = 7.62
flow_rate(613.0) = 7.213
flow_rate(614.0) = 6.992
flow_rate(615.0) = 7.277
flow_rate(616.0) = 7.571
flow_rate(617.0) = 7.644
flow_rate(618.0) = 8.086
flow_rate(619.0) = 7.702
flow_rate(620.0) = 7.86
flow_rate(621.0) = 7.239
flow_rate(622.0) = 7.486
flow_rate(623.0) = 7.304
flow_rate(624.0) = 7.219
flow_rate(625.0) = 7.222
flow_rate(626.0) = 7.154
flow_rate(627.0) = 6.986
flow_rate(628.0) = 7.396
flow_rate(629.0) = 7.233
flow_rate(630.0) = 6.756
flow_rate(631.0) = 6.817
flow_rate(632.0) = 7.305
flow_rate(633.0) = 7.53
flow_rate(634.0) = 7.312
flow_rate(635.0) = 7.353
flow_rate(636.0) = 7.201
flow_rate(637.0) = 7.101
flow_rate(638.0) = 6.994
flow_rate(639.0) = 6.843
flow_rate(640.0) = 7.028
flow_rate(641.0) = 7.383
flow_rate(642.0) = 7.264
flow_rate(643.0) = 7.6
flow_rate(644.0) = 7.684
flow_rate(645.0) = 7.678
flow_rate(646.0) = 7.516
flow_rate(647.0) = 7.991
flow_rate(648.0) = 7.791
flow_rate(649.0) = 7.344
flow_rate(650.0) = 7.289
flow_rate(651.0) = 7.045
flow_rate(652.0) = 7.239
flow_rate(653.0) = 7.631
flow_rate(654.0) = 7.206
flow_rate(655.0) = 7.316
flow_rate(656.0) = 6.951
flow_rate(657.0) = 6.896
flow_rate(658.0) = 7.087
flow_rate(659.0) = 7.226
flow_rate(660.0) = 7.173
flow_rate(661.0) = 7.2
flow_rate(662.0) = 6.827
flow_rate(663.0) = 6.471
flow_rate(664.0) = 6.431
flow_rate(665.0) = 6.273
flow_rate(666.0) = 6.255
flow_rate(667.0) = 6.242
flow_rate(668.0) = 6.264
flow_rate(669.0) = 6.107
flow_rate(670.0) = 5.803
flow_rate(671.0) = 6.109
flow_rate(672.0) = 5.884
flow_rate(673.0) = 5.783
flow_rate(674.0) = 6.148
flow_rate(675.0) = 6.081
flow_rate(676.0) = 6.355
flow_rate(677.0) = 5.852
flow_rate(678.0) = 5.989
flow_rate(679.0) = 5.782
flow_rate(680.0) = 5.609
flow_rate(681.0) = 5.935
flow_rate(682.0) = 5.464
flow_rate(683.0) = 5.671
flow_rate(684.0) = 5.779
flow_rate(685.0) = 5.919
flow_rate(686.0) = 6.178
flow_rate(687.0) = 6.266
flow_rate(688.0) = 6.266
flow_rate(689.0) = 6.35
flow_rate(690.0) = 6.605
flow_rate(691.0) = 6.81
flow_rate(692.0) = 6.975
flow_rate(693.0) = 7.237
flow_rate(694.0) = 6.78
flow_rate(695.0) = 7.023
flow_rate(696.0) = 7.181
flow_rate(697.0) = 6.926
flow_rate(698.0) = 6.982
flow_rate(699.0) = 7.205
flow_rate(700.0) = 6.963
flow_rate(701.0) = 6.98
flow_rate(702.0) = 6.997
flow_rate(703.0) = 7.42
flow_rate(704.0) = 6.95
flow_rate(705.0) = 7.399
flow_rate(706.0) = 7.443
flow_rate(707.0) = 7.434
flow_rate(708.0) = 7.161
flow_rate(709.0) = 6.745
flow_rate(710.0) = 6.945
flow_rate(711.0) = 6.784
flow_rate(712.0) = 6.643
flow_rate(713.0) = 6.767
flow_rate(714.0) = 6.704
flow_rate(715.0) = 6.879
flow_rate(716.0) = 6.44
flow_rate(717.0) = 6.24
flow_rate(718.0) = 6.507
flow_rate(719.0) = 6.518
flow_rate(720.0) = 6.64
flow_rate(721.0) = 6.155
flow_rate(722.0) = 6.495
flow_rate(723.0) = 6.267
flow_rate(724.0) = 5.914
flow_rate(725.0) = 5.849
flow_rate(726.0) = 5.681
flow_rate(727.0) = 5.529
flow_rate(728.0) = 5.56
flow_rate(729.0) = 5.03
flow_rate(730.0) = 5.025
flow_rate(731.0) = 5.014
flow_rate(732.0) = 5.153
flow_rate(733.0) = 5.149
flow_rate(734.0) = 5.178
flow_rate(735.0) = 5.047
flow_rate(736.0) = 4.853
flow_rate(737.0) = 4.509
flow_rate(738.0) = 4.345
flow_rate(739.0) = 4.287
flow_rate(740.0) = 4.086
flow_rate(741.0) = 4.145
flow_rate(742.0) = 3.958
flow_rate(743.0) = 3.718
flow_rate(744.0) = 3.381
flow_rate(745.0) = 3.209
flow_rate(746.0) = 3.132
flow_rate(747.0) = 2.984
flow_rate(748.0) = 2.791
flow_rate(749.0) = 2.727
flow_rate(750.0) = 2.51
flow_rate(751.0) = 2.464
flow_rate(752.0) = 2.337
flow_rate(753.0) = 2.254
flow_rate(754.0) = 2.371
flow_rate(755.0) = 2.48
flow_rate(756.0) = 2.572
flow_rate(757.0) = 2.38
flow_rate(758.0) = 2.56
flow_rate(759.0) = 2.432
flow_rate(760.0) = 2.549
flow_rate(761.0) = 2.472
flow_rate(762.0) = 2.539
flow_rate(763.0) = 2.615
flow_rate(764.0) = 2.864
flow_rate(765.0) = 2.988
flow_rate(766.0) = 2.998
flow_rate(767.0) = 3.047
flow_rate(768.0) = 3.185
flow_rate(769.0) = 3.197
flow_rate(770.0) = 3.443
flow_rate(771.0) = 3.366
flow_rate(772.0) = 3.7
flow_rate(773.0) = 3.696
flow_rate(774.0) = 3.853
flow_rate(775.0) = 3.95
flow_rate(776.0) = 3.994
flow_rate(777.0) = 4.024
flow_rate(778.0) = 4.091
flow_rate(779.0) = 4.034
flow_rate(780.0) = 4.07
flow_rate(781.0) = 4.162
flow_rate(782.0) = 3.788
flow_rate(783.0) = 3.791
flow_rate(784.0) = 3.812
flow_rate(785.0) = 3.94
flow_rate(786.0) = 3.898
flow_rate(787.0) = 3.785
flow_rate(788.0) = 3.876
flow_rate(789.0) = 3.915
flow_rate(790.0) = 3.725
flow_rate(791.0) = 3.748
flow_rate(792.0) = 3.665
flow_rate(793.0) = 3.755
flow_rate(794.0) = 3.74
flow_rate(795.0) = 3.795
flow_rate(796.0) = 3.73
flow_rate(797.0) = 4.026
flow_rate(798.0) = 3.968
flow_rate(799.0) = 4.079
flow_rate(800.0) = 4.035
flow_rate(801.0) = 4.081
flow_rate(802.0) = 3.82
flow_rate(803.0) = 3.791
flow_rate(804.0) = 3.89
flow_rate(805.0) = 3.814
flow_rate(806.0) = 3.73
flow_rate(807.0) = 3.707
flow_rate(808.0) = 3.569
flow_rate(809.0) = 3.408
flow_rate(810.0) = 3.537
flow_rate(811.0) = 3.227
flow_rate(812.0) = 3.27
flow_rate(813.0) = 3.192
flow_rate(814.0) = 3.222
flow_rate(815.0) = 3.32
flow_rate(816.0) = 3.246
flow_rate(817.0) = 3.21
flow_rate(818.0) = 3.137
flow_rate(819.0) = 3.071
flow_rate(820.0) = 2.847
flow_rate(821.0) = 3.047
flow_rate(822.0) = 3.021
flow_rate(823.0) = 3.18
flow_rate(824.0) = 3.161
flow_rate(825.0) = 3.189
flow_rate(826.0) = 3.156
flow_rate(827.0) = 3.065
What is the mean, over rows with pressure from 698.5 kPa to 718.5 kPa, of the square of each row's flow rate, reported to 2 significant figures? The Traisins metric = 48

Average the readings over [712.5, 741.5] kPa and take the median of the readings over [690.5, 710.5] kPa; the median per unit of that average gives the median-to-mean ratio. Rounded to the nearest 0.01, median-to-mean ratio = 1.25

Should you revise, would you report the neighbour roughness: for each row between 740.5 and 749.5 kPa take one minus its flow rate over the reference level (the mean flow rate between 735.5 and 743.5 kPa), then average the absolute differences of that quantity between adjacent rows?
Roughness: 0.042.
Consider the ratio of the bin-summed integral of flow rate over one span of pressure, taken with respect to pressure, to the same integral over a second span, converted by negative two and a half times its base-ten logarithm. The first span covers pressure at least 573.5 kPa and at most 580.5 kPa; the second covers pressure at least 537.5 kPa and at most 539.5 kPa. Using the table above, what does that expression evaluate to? -1.6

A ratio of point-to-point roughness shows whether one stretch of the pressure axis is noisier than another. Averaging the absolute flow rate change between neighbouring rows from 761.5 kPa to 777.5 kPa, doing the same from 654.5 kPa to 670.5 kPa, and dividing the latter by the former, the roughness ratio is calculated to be 1.4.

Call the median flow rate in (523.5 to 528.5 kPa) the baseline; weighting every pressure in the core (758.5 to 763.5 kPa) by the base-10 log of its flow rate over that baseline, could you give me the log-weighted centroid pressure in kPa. 761.0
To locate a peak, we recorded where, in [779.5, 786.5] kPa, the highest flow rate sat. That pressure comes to 781.0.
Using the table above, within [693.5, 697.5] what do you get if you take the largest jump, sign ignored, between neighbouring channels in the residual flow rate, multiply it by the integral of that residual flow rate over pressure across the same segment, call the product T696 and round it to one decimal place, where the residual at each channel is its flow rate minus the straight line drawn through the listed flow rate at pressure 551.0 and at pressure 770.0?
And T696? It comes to 2.1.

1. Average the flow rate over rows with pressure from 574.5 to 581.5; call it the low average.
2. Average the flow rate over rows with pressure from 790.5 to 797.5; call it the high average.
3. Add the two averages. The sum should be 13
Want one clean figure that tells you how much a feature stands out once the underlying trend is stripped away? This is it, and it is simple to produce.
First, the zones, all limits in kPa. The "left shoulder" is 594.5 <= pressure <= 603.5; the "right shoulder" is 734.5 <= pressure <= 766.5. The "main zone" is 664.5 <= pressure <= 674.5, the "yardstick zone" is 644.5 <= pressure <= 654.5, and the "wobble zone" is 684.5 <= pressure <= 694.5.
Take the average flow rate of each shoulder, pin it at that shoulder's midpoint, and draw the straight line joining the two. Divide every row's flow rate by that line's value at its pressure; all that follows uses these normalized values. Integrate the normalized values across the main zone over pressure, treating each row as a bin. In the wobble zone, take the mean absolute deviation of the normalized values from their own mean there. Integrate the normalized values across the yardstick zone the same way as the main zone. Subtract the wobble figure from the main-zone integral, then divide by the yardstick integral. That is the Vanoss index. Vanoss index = 0.89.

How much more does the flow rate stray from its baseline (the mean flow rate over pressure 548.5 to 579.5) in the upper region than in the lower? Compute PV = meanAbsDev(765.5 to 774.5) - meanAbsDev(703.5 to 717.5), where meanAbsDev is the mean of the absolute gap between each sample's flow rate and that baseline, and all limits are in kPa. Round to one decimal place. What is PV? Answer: 3.5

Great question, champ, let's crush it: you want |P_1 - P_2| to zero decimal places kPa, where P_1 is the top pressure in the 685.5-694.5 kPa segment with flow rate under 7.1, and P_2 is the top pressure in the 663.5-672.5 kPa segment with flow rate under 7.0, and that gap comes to 22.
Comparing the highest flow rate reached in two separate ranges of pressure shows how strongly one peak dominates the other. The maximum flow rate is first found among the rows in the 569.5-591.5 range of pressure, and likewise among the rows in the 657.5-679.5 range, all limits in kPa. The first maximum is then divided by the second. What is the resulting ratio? 1.3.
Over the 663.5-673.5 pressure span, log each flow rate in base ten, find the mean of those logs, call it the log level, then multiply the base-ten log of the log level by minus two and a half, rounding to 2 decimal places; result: 0.26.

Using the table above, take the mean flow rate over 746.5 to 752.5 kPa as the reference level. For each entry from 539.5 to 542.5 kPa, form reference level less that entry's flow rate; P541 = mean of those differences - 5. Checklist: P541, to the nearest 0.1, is -9.6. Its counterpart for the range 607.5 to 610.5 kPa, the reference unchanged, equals -9.9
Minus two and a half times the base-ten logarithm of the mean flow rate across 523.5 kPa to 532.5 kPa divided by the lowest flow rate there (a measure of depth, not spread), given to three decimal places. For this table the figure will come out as -0.107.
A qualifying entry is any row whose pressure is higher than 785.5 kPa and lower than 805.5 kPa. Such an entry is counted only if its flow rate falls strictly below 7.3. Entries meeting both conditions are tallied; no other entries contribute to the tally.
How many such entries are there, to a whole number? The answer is 20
